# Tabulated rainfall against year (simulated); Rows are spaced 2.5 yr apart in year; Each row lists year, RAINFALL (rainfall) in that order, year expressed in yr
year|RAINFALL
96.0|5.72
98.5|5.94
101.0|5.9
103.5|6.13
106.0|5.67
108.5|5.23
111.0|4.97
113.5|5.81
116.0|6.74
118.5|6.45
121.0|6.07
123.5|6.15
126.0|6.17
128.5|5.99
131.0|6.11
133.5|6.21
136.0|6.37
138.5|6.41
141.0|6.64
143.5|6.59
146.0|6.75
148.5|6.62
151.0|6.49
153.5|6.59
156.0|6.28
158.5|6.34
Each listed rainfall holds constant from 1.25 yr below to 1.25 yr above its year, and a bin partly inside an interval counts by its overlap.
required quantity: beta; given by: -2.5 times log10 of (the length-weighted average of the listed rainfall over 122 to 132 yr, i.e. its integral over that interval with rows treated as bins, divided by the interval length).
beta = -1.96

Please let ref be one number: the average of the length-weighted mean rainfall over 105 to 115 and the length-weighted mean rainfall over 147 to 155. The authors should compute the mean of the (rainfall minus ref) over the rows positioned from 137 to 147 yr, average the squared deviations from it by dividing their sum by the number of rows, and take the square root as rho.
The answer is 0.12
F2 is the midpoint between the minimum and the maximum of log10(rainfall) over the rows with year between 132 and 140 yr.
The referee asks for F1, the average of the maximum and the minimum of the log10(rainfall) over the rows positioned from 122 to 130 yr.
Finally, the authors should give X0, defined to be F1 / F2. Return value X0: 0.98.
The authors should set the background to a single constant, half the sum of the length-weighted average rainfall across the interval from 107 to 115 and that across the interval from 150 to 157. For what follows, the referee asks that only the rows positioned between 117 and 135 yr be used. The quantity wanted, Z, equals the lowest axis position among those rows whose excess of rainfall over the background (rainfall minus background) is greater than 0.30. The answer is 118.5 yr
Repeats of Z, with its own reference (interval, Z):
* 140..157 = 141.0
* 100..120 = 116.0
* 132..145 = 136.0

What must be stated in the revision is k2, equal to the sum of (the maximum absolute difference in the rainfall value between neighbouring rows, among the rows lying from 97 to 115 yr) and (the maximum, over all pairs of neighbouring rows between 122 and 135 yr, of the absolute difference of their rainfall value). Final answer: 1.02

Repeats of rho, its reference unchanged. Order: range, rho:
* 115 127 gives 0.25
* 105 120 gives 0.62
